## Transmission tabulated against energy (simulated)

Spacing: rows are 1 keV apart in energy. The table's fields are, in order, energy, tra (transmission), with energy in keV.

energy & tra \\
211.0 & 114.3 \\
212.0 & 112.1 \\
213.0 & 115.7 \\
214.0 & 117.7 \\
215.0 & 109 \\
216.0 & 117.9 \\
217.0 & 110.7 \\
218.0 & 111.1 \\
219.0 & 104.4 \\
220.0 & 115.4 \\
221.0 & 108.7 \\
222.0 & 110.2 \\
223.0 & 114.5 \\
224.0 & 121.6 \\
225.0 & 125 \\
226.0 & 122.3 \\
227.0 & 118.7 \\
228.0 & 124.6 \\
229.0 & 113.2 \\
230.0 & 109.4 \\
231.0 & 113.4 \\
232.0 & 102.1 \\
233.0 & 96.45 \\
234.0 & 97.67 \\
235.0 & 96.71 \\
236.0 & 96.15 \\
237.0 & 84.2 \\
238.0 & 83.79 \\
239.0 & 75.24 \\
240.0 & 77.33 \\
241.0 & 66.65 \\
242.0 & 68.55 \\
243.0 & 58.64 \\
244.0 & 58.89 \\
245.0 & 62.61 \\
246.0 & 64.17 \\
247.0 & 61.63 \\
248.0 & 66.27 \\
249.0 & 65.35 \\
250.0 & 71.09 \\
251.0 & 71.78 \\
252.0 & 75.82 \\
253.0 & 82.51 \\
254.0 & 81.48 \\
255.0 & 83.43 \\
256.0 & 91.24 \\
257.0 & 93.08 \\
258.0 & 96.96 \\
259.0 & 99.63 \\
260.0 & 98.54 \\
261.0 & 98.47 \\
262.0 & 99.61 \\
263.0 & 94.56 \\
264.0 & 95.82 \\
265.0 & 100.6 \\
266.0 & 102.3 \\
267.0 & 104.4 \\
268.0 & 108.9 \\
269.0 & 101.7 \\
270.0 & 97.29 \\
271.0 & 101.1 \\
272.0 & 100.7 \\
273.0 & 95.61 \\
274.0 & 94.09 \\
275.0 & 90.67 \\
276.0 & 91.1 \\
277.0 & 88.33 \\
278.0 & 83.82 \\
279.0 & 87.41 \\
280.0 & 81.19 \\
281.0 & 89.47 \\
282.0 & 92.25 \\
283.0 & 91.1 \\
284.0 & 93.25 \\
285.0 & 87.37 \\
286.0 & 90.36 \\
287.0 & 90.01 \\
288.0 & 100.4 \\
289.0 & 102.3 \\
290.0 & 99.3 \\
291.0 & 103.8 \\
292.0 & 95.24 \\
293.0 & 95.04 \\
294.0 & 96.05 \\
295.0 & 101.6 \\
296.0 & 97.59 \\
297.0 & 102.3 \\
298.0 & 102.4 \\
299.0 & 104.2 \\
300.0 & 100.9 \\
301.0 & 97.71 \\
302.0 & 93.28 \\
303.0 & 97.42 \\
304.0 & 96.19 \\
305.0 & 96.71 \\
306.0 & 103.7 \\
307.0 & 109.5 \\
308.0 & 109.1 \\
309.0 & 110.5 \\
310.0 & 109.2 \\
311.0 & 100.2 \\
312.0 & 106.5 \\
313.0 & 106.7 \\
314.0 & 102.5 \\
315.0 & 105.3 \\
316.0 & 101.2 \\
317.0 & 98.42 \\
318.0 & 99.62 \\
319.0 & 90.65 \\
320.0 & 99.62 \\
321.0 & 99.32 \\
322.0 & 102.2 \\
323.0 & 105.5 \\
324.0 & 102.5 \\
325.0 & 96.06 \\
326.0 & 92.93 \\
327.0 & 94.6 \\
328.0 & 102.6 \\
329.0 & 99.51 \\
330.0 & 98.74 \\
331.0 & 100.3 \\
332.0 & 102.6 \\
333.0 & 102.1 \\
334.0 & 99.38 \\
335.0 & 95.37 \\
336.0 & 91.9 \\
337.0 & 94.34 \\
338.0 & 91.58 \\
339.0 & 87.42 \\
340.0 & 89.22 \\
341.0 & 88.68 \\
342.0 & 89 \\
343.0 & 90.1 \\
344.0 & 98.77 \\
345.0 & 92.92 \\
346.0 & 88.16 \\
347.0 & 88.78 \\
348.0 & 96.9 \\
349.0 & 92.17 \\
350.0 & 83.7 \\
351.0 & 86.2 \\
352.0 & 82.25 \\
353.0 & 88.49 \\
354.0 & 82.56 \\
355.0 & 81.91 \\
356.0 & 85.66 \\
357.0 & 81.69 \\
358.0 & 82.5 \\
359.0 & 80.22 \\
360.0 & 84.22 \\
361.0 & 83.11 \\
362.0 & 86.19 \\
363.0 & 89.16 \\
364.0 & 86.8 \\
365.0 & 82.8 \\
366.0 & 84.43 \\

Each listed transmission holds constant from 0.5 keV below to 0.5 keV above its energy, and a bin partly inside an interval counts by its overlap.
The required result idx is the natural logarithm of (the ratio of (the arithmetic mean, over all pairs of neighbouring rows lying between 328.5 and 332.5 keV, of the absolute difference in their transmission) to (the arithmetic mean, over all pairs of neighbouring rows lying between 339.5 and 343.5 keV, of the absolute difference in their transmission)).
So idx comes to 0.9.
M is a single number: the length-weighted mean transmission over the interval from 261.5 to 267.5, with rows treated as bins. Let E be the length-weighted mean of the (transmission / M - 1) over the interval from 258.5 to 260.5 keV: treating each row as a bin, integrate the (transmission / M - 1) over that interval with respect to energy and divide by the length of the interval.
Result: 0.00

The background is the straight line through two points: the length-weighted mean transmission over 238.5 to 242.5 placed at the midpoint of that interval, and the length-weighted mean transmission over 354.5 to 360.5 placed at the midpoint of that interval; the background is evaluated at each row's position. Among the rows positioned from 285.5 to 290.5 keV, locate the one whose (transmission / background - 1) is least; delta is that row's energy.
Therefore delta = 287.0 keV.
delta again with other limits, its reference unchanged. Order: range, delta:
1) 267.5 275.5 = 275.0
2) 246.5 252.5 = 247.0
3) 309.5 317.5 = 317.0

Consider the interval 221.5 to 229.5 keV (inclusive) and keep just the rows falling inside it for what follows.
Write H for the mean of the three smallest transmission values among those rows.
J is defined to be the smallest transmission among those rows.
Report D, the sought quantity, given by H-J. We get 2.43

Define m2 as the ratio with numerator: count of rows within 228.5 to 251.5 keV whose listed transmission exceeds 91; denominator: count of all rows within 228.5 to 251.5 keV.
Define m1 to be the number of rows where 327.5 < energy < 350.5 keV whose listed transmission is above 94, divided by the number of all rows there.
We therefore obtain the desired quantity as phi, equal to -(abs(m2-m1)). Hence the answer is -0.1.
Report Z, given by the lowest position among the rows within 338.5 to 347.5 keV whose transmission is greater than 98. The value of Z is 344.0 keV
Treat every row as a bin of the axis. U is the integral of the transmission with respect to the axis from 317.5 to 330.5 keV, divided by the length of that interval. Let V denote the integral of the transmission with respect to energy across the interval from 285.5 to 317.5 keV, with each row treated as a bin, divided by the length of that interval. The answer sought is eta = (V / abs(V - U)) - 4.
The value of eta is 45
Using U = 99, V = 101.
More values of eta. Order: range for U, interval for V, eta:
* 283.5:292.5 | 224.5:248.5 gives 10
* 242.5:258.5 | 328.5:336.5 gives 0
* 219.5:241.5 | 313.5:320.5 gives 23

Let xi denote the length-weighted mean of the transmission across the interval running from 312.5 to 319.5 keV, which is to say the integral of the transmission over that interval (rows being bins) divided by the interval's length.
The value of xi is 101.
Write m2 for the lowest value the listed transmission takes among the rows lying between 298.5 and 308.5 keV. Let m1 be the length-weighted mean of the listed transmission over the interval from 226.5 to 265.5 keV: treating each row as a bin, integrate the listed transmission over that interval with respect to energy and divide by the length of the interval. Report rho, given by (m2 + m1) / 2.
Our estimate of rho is 90.2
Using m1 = 87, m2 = 93.28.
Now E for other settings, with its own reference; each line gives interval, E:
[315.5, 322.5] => -0.01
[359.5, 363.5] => -0.14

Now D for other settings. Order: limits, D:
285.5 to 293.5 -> 1.79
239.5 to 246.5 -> 1.41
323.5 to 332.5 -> 1.60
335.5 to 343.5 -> 0.95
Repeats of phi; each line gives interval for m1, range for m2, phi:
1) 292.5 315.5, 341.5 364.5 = -0.8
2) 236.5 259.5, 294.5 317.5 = -0.9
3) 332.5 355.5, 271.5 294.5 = -0.3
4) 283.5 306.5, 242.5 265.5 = -0.3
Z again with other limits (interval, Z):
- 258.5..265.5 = 259.0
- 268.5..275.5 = 269.0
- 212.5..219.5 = 213.0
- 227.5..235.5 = 228.0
